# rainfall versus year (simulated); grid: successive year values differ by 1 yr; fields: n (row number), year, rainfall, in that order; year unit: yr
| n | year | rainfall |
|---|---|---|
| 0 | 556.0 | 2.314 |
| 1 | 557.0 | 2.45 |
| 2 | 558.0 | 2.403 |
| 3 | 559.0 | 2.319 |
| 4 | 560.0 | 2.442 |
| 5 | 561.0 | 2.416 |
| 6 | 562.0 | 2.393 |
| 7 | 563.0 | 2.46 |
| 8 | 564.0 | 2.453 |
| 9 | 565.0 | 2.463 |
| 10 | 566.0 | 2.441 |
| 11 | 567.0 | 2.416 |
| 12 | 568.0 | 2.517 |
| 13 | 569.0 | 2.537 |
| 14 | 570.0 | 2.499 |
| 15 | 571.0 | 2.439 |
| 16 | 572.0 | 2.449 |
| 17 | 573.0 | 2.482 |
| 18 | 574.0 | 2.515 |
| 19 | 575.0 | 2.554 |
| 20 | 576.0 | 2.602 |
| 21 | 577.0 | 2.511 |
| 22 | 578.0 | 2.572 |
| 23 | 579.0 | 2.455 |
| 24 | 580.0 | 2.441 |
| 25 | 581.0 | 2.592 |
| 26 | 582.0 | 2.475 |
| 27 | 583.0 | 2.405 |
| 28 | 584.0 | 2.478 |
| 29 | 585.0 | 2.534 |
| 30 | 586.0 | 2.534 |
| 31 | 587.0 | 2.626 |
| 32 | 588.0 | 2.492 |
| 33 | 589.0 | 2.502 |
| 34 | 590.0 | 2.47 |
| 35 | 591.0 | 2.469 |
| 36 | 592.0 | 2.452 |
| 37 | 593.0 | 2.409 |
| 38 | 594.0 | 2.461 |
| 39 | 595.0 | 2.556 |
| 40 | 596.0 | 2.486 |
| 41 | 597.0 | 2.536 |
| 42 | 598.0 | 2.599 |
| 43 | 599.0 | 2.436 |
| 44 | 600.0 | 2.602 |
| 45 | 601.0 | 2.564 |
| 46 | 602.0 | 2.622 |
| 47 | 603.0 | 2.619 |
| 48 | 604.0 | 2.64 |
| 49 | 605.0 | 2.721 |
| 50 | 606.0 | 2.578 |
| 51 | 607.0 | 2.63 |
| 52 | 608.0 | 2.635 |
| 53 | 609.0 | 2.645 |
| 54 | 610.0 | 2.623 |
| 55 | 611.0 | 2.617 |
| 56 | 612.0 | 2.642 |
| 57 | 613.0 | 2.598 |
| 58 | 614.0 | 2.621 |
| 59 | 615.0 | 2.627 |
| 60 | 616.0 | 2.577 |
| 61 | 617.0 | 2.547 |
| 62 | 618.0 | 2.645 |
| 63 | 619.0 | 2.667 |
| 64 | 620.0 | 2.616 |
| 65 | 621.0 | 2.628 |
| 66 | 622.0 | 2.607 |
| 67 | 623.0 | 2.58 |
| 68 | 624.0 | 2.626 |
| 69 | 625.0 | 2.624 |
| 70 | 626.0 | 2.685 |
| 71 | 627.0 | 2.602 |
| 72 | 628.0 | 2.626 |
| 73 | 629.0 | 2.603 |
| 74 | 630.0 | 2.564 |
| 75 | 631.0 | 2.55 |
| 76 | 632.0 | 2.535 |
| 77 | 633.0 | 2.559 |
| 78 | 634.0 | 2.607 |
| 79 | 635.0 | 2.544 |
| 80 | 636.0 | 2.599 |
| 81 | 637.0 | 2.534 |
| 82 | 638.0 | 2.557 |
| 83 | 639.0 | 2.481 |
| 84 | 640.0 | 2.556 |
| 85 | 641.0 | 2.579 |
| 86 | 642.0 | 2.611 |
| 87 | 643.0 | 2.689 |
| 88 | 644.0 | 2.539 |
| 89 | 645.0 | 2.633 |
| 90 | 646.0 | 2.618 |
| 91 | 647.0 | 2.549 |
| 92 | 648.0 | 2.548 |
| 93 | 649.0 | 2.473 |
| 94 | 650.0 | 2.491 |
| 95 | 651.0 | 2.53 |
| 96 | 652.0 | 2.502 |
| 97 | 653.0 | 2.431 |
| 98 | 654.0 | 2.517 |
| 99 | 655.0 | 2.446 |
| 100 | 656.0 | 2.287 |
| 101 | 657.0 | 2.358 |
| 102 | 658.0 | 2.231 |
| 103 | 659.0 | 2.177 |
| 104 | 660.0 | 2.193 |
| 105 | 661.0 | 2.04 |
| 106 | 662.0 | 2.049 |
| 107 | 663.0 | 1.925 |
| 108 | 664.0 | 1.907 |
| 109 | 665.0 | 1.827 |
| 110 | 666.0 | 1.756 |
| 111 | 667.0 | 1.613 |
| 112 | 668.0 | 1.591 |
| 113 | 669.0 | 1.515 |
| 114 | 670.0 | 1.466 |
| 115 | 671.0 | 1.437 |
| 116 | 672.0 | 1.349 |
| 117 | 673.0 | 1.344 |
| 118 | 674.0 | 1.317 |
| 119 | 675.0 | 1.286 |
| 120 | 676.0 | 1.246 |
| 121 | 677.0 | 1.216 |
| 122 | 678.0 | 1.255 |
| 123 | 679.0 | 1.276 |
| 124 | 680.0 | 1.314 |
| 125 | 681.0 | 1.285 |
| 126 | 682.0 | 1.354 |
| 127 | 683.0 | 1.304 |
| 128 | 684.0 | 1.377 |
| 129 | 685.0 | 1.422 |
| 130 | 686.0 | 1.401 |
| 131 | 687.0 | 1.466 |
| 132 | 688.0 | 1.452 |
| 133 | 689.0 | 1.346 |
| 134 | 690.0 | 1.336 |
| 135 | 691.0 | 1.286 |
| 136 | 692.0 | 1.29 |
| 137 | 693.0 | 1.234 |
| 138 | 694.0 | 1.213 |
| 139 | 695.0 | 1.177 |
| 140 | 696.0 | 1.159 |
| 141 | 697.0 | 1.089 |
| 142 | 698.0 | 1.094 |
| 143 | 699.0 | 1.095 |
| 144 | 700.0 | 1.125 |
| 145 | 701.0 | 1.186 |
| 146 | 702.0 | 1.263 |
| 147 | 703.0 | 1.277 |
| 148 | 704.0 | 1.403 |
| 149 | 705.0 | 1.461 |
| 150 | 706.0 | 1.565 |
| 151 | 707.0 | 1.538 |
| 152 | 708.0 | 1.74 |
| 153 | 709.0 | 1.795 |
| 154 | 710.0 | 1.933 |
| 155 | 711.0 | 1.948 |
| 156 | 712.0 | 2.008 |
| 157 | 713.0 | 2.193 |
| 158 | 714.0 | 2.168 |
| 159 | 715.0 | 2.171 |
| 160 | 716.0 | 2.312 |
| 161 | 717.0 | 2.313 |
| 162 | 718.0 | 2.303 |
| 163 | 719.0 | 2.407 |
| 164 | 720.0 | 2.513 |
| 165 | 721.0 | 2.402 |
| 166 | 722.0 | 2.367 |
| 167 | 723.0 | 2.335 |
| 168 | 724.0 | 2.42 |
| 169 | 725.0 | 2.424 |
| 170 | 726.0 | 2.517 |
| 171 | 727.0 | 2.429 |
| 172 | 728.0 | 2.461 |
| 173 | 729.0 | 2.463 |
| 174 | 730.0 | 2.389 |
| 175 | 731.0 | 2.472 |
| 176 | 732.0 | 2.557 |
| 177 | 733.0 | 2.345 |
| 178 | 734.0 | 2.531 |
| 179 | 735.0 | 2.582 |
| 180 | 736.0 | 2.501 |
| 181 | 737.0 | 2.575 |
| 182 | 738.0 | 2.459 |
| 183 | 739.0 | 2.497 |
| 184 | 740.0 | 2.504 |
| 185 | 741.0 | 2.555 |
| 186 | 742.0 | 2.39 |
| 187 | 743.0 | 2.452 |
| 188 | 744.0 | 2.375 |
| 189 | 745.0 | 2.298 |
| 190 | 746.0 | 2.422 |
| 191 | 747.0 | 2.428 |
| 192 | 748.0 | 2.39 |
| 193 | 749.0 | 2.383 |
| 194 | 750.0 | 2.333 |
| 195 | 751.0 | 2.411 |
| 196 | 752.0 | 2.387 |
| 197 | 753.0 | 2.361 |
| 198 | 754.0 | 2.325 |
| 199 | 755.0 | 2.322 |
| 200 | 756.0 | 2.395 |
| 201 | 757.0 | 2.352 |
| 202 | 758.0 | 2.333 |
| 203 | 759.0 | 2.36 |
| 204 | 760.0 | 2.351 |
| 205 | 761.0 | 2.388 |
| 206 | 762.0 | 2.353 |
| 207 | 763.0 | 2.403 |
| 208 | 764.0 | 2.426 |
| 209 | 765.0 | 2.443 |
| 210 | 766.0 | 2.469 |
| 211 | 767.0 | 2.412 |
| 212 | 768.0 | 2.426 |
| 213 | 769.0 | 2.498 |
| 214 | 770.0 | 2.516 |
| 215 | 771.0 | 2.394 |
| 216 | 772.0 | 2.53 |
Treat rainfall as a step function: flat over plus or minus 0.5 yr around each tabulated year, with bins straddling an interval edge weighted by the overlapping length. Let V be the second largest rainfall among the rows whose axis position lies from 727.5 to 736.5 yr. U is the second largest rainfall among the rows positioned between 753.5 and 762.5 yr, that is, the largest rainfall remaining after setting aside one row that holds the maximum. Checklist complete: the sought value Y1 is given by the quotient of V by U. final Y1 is 1.07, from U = 2.388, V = 2.557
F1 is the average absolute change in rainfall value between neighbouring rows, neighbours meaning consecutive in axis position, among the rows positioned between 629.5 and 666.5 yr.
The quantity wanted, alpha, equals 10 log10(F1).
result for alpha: -12.2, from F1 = 0.06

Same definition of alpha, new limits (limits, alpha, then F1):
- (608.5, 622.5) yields -15.0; 0.03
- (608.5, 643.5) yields -14.2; 0.04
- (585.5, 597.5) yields -12.7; 0.05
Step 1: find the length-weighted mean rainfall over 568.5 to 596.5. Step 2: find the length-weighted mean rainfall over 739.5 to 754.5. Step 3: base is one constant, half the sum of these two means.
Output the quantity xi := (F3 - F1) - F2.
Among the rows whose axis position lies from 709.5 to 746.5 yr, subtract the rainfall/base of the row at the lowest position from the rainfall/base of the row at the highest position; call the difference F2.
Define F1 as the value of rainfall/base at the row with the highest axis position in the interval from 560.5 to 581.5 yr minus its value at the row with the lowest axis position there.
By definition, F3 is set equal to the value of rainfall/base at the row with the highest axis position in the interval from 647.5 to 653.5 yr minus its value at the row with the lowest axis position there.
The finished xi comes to -0.3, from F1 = 0.07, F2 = 0.20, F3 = -0.05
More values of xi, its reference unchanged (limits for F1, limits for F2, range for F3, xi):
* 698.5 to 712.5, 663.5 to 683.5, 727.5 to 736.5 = -0.1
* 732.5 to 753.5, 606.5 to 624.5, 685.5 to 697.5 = -0.1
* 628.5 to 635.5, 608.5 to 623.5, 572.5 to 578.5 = 0.1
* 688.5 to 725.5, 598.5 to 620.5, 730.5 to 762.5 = -0.6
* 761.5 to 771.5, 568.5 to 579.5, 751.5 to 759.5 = 0.0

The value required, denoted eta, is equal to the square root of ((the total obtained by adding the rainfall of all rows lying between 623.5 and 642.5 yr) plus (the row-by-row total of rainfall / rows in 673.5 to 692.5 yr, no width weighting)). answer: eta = 8.62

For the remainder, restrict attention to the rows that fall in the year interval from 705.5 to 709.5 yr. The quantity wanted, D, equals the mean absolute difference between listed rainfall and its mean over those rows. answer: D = 0.11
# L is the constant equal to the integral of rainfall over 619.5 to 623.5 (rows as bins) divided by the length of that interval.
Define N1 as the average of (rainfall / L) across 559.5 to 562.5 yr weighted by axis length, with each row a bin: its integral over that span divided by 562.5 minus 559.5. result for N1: 0.93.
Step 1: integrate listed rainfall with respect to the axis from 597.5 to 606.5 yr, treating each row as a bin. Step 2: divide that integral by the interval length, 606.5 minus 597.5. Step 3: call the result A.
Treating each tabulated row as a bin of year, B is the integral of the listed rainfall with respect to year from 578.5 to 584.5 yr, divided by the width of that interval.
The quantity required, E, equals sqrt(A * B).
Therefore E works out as 2.5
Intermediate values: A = 2.60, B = 2.47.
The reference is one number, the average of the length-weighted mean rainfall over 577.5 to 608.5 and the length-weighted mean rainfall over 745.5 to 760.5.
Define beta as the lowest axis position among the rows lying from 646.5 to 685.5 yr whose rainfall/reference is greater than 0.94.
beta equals 647.0 yr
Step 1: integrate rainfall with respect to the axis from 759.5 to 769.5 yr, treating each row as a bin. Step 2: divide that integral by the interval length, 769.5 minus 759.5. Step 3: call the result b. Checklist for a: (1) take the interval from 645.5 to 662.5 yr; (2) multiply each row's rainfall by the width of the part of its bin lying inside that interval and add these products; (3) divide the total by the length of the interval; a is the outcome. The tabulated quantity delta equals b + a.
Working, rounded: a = 2.38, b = 2.42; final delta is 4.80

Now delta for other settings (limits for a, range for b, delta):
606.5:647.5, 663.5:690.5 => 4.02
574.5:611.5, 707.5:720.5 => 4.68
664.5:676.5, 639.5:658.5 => 3.98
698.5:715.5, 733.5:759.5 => 4.06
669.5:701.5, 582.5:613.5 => 3.84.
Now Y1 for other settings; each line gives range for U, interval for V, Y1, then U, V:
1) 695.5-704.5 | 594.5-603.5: 2.05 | 1.277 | 2.619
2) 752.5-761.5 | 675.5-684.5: 0.57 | 2.388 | 1.354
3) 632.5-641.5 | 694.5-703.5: 0.49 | 2.599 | 1.263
